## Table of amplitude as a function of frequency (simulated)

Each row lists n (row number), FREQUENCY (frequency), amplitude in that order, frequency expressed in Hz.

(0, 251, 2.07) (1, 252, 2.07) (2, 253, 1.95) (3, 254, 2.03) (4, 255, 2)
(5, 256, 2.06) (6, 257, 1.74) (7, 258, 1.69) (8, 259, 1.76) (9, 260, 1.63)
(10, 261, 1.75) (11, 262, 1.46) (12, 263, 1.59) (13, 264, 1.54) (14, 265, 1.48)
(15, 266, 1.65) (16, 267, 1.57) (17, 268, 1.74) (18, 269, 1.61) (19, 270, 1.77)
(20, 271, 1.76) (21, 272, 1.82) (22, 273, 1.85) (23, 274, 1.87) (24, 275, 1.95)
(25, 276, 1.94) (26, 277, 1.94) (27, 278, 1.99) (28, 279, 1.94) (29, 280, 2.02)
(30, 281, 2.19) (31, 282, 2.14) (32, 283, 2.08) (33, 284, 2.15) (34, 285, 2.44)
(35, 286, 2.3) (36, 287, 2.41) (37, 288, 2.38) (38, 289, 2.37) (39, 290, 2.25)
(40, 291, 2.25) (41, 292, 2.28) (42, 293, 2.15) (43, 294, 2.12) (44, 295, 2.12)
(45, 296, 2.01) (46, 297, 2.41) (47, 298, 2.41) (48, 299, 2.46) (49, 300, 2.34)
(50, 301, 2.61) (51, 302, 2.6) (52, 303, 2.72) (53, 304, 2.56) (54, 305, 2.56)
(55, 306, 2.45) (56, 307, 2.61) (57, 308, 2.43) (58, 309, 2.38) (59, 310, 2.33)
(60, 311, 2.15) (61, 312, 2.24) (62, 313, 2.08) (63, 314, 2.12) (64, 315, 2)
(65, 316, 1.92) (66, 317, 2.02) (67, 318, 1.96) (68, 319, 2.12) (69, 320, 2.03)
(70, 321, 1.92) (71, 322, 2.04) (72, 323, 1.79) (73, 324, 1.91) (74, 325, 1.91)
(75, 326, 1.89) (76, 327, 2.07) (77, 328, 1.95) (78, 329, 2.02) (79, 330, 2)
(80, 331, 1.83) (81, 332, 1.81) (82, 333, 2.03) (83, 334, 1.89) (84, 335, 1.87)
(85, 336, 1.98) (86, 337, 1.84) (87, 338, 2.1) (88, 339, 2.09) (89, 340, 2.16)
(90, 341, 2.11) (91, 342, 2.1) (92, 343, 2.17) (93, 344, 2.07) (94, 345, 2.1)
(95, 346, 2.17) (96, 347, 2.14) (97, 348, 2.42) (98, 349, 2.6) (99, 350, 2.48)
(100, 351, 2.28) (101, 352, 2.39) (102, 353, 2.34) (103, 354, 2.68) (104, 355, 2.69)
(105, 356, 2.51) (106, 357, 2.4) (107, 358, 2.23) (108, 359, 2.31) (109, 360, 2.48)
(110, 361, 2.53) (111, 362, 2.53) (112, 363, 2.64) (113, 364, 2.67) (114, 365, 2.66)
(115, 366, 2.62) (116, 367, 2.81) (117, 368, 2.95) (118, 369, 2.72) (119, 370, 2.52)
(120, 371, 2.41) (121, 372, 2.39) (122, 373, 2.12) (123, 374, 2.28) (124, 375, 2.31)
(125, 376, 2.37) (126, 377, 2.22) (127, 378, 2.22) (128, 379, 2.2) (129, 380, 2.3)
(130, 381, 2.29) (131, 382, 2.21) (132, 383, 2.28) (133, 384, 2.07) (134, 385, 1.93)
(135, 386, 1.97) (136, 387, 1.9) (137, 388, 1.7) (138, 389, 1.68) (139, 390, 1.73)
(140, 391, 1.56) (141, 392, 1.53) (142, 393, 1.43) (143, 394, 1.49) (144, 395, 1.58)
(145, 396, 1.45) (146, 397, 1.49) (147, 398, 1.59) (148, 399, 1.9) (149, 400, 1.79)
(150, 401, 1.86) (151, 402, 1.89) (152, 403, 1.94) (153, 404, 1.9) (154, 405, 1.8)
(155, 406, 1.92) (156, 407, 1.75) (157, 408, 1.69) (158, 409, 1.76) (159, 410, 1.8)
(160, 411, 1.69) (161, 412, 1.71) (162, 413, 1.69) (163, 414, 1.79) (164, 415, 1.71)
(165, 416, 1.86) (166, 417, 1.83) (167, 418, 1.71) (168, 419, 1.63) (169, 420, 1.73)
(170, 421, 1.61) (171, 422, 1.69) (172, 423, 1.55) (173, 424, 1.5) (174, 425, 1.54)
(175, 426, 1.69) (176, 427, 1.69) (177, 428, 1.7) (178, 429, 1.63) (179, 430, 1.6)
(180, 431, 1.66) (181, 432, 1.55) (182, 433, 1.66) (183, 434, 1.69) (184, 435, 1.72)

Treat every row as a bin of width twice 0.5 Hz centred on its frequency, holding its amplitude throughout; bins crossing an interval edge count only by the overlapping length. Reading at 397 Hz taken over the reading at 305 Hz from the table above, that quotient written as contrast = 0.58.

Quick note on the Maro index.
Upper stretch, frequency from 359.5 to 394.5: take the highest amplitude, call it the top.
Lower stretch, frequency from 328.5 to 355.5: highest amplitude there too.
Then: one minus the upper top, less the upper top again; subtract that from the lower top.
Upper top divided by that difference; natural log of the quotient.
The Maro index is -0.95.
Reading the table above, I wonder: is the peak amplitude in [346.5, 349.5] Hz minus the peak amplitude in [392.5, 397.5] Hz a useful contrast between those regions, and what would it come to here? 1.0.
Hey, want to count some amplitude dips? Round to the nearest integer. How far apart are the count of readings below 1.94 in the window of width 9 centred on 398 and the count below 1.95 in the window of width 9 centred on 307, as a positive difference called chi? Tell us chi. 9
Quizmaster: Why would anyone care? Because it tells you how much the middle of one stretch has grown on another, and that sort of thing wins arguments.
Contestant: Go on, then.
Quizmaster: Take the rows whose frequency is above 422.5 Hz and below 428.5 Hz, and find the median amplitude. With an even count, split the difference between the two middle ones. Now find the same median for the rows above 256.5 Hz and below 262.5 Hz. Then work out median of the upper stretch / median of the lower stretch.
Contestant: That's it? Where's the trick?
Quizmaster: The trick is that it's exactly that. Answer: 0.94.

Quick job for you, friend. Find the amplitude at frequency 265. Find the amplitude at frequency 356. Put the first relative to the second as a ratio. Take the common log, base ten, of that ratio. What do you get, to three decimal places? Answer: -0.229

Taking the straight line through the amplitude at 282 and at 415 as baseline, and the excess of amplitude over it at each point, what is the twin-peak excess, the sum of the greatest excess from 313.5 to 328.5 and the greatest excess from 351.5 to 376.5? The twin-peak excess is 1.19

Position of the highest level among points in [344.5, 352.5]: 349 Hz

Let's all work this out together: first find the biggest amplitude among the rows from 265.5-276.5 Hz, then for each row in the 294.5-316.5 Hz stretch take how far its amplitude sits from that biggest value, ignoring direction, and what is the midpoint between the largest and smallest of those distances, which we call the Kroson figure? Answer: 0.40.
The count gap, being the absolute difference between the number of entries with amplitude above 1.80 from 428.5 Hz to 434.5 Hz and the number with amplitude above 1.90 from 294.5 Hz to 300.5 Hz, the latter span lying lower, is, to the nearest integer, 6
